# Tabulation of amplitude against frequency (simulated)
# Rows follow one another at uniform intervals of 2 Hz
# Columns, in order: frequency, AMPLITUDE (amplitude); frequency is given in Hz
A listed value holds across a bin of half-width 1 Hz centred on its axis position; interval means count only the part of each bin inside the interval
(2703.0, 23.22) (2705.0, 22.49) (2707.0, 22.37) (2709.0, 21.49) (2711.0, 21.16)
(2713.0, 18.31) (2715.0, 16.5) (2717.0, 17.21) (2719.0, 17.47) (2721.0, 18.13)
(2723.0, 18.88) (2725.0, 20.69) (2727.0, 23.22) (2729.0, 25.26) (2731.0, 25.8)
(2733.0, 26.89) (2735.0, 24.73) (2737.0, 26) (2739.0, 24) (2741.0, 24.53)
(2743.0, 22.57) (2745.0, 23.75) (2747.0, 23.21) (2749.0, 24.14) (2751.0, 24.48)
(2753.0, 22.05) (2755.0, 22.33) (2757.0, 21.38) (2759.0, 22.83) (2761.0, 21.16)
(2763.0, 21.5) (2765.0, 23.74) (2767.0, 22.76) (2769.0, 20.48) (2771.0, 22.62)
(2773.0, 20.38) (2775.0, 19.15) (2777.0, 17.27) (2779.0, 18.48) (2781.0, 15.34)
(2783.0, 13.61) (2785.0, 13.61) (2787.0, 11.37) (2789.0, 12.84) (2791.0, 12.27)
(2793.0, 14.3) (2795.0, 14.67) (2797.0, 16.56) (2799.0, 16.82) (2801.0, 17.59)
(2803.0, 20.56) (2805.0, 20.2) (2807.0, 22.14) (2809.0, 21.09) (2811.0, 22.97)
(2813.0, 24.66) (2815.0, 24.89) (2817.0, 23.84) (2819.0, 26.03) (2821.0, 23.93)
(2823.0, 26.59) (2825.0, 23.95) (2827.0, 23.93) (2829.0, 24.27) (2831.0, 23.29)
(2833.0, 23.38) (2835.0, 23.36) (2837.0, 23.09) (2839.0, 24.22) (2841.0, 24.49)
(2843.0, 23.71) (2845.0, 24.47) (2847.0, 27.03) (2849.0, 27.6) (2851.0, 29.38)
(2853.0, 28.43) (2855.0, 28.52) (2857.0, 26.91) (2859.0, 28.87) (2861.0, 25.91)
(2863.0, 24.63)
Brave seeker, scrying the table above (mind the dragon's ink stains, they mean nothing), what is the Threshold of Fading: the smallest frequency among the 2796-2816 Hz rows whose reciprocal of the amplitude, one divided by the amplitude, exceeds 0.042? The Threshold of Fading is 2797.0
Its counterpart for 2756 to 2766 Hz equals 2757.0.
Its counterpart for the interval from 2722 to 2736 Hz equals 2723.0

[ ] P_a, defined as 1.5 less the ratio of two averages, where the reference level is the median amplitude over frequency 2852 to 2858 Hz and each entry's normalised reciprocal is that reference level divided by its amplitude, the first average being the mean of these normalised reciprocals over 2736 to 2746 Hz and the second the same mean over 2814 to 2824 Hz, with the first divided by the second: 0.5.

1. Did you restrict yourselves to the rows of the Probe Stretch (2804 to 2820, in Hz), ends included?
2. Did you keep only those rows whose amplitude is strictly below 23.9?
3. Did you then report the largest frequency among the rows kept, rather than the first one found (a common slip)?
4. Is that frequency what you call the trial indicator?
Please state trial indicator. 2817.0 Hz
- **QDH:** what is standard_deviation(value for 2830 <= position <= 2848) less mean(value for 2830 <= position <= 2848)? -23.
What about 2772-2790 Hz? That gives -13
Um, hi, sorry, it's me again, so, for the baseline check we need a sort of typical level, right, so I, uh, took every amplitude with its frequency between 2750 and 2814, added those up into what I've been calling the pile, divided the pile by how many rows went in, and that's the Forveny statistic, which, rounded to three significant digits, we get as 19.1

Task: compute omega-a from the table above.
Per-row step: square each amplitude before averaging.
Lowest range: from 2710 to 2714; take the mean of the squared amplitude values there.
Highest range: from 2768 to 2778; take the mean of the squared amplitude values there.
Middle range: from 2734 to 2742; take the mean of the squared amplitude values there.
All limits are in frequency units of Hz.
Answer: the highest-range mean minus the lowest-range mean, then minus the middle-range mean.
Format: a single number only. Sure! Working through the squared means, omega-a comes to -606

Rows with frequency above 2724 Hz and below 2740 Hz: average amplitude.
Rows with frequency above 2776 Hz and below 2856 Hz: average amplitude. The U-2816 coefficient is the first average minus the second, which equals 3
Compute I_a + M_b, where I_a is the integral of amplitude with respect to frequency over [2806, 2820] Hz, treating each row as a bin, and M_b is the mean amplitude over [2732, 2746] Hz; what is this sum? 356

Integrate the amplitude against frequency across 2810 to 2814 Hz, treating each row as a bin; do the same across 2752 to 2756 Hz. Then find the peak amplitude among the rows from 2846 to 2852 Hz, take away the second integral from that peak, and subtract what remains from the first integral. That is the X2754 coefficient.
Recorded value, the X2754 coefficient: 155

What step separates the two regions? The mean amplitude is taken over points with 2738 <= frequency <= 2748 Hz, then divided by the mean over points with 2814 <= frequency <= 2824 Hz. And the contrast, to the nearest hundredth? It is 0.94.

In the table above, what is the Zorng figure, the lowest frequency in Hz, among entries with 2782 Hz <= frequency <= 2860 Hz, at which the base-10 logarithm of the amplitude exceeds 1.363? 2813.0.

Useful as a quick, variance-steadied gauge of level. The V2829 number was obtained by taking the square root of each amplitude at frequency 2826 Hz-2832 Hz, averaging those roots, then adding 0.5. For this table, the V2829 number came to 5.4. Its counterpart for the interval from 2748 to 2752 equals 5.4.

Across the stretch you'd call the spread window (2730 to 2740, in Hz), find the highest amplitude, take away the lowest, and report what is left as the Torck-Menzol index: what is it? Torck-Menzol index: 2.9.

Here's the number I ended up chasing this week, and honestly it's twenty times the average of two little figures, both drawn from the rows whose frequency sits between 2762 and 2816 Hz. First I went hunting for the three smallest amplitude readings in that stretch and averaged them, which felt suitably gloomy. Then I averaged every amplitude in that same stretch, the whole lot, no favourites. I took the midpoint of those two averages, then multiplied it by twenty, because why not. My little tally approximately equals 307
